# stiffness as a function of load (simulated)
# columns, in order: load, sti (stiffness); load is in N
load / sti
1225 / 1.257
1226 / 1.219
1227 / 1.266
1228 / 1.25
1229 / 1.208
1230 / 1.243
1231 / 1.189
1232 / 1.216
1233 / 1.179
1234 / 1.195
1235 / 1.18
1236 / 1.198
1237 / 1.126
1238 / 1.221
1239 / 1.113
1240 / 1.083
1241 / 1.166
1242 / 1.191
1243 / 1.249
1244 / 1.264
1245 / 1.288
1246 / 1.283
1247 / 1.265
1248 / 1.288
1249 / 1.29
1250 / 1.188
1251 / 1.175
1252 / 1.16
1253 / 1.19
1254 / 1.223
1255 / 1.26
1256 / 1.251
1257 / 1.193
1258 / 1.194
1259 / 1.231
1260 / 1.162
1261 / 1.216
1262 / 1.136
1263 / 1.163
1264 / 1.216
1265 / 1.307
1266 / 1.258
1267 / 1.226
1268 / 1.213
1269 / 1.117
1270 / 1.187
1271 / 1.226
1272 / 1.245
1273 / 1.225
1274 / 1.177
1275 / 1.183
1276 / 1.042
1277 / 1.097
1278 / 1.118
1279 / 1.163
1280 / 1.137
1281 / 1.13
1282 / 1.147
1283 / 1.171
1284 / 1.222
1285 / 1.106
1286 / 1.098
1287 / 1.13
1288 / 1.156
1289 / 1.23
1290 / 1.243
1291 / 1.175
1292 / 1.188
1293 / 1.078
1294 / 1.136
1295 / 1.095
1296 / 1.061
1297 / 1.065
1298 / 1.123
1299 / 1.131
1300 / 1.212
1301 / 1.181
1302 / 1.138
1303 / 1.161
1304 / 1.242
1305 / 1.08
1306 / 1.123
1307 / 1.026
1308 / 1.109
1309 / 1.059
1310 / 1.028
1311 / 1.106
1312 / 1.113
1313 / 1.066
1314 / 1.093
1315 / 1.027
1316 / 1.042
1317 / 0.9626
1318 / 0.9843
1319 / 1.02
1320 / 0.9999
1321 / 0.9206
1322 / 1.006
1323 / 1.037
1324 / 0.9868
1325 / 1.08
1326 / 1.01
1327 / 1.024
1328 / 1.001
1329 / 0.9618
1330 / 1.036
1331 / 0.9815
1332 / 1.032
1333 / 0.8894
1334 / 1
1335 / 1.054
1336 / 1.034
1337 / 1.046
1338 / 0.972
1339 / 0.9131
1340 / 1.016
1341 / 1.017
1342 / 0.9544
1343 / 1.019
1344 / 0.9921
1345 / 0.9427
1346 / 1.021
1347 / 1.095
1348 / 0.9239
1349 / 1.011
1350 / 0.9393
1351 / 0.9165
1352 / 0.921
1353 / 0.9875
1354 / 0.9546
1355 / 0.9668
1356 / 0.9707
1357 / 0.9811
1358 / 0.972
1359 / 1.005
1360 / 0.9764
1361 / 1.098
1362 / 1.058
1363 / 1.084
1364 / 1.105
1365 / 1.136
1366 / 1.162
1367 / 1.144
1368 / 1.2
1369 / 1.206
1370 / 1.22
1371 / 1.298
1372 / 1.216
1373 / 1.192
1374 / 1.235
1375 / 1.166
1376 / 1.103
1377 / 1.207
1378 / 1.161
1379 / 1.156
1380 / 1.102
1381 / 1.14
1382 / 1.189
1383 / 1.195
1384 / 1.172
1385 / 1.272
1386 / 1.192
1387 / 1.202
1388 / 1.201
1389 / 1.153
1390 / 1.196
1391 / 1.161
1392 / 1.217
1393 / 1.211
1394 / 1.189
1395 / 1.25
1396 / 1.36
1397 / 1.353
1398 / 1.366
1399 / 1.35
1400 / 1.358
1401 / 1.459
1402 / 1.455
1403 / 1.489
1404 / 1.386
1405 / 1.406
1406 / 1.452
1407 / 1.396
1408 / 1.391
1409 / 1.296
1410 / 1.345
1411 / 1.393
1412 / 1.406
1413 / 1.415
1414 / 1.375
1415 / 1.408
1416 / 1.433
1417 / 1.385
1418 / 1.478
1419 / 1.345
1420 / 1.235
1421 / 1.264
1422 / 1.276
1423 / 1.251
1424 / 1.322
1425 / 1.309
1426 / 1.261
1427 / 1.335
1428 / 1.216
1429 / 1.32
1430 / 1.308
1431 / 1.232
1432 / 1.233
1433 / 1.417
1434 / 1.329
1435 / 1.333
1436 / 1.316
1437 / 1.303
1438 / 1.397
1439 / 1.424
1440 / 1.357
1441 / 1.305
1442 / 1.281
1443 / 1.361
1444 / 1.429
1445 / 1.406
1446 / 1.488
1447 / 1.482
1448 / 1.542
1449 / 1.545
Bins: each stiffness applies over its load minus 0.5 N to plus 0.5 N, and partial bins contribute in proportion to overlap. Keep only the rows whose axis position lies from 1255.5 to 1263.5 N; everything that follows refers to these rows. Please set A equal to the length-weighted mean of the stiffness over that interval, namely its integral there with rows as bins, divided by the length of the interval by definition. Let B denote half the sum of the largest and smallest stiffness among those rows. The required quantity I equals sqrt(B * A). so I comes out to 1.19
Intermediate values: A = 1.19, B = 1.19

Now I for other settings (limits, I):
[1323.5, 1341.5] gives 0.99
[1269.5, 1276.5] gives 1.16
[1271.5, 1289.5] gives 1.15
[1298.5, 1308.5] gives 1.14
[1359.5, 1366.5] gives 1.08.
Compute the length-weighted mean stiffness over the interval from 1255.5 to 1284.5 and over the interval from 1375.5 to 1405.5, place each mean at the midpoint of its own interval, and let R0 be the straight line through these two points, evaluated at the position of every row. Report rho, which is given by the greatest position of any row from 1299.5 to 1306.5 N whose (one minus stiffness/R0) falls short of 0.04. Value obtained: 1304 N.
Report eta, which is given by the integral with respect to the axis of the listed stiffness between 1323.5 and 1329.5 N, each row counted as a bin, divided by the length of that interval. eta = 1.01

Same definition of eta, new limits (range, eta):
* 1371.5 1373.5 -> 1.20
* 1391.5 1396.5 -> 1.25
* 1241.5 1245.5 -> 1.25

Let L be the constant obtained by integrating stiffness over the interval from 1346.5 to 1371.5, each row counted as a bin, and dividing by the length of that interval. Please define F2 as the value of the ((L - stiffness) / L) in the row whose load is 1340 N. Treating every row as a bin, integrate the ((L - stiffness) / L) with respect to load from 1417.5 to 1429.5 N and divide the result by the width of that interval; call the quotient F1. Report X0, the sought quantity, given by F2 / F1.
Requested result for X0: -0.2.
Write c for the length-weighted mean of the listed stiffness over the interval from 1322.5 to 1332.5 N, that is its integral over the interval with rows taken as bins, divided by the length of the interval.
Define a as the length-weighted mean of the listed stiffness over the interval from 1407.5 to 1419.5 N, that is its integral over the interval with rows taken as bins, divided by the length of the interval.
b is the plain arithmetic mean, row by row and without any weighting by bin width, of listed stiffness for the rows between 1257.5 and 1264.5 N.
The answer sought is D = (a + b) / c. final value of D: 2.54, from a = 1.39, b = 1.19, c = 1.02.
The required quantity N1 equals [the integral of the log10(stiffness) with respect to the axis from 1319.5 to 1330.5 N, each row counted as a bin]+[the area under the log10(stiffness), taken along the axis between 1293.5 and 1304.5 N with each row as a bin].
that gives 0.6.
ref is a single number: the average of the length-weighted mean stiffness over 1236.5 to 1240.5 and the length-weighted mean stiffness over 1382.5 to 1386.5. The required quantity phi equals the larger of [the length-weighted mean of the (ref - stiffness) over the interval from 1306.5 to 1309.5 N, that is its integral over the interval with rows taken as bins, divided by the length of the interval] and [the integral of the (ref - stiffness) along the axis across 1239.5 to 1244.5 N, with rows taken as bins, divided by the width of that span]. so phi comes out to 0.11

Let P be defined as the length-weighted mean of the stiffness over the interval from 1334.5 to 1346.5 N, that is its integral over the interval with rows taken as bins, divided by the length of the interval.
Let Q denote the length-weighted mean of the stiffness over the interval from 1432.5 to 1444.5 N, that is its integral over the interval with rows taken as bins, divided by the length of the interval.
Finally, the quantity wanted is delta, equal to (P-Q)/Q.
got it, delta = -0.3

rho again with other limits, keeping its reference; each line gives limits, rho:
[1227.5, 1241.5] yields 1241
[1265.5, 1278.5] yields 1275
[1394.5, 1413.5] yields 1413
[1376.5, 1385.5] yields 1385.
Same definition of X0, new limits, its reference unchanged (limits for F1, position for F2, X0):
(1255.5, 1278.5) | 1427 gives 2.1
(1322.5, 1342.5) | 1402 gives -7.9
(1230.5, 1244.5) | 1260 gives 0.8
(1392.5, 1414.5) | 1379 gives 0.3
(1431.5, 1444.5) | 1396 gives 1.1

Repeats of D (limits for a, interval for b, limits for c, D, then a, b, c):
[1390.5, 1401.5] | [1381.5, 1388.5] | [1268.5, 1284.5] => 2.15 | 1.30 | 1.20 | 1.16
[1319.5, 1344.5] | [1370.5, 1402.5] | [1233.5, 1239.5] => 1.91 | 1.00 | 1.23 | 1.17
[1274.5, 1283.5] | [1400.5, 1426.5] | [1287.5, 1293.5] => 2.12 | 1.13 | 1.37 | 1.18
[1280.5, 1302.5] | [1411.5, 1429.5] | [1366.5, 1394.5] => 2.09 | 1.15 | 1.34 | 1.19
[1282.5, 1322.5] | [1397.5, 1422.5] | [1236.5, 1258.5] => 2.05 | 1.10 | 1.38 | 1.21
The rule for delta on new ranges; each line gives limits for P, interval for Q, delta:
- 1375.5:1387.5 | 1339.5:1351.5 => 0.2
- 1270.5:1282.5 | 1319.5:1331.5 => 0.2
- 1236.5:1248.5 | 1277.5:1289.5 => 0.1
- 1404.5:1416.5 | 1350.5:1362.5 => 0.4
